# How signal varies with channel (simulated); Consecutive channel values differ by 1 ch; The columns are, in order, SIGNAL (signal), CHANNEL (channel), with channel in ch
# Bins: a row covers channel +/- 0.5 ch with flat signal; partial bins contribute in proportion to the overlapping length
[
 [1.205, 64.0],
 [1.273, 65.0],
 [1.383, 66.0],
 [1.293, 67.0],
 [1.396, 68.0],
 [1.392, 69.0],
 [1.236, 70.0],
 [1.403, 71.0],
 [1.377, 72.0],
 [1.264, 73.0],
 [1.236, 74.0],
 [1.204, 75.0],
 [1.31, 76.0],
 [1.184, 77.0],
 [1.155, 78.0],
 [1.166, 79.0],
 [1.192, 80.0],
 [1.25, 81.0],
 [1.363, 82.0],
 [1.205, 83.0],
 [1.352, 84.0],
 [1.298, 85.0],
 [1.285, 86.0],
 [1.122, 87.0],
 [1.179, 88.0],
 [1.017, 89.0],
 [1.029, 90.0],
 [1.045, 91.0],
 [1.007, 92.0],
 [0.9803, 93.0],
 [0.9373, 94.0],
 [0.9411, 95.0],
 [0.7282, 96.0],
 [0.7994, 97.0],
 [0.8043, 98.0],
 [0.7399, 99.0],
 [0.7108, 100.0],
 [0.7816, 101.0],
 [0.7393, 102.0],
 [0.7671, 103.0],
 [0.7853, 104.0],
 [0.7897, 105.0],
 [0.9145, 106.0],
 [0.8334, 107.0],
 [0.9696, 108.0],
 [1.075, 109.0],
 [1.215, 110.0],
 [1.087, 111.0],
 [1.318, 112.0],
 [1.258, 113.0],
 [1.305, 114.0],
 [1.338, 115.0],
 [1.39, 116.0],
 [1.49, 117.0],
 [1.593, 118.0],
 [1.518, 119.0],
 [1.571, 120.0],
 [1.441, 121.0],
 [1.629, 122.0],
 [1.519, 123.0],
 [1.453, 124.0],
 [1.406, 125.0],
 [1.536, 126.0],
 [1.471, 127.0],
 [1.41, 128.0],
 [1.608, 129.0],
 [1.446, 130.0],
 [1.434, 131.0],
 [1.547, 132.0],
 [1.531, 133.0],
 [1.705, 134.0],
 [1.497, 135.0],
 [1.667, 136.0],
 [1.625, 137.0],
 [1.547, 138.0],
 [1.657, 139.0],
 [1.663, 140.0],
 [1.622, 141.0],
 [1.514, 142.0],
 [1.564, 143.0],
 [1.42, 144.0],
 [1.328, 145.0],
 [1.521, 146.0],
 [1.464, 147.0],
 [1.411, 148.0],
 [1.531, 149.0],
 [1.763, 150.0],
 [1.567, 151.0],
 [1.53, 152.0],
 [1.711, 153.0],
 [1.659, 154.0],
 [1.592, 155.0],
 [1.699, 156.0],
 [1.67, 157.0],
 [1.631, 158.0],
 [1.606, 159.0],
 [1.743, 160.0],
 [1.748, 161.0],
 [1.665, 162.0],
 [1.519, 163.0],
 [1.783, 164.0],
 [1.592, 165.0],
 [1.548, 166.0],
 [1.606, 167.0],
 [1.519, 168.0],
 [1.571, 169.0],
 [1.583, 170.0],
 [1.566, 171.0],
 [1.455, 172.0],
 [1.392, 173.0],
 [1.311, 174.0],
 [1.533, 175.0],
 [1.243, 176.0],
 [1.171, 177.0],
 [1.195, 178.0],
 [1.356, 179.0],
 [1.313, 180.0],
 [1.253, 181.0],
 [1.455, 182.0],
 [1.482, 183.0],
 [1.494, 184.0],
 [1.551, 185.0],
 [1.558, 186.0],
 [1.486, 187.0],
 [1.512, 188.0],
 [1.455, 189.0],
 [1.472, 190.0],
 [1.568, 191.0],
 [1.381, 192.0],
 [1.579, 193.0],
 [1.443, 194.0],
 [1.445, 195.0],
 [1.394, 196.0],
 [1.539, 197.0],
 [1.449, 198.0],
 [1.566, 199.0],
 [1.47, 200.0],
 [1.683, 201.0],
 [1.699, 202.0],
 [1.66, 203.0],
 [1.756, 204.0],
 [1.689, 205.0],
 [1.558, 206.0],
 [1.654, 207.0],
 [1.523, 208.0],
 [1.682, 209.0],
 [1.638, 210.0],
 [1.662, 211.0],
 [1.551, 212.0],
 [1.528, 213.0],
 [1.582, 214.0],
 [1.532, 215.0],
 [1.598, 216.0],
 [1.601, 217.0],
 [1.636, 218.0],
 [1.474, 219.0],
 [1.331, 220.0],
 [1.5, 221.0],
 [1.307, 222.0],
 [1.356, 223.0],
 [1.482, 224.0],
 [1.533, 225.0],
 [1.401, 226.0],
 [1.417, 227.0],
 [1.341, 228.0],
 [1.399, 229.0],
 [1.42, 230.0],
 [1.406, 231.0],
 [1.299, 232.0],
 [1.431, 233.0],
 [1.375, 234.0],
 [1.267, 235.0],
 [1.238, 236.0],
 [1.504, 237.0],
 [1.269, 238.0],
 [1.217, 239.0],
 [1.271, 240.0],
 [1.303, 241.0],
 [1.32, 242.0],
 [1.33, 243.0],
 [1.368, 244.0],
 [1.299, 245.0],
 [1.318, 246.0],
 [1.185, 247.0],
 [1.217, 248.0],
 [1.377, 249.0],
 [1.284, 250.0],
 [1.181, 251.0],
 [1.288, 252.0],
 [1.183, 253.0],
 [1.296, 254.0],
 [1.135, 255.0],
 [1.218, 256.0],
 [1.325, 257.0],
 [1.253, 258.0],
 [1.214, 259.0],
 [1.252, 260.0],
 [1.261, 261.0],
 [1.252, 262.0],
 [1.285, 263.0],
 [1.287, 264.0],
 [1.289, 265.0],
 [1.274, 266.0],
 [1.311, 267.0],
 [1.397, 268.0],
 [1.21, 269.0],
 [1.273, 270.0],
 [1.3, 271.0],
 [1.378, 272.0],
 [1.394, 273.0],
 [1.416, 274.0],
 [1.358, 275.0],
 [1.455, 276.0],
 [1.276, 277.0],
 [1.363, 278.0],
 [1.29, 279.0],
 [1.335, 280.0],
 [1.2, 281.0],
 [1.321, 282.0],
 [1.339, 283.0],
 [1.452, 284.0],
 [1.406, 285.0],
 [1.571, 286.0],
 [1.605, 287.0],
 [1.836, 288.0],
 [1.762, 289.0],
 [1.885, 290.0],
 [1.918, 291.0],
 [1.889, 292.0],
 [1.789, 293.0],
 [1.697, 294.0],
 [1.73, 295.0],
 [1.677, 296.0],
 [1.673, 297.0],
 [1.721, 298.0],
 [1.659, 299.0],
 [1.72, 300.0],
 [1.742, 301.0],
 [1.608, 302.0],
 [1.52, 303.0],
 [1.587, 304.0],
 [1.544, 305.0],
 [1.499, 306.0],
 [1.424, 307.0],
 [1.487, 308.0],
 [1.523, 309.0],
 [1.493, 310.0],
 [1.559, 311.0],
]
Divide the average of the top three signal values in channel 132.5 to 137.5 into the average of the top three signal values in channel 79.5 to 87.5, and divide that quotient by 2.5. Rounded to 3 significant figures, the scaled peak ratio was 0.321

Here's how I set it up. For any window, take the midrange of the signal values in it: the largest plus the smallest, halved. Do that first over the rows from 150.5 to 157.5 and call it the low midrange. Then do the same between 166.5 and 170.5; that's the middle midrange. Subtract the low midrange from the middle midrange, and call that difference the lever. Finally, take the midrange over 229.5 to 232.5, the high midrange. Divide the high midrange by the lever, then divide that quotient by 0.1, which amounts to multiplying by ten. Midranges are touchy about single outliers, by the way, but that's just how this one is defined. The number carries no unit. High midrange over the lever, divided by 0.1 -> -234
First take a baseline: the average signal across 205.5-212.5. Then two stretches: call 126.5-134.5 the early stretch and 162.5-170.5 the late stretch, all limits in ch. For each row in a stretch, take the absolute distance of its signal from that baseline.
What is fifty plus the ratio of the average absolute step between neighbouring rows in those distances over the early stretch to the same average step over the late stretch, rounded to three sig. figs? 51.2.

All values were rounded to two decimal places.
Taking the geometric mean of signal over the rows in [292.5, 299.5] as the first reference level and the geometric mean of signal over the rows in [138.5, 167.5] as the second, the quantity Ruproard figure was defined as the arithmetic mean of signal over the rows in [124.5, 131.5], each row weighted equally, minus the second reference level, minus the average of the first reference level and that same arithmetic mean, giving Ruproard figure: -1.71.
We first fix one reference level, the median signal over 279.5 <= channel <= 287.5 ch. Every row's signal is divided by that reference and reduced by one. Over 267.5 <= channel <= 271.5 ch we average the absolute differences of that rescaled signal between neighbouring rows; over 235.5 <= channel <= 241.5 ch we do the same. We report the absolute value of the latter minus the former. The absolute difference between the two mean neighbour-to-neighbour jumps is 0.03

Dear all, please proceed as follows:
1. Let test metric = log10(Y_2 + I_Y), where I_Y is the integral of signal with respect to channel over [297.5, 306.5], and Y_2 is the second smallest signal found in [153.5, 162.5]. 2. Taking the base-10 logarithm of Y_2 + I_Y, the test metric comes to 1.21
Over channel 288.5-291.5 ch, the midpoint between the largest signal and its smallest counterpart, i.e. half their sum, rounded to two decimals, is 1.84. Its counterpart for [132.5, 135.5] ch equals 1.60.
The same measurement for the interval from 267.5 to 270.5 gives 1.30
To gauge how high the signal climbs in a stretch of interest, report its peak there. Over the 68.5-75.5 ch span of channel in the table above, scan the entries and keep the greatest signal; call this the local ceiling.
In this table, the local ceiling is 1.403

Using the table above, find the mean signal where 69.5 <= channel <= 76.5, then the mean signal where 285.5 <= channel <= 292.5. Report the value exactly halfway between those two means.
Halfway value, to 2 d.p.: 1.54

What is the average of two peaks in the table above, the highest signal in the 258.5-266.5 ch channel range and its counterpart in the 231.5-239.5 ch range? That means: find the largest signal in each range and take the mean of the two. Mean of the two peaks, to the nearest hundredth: 1.40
